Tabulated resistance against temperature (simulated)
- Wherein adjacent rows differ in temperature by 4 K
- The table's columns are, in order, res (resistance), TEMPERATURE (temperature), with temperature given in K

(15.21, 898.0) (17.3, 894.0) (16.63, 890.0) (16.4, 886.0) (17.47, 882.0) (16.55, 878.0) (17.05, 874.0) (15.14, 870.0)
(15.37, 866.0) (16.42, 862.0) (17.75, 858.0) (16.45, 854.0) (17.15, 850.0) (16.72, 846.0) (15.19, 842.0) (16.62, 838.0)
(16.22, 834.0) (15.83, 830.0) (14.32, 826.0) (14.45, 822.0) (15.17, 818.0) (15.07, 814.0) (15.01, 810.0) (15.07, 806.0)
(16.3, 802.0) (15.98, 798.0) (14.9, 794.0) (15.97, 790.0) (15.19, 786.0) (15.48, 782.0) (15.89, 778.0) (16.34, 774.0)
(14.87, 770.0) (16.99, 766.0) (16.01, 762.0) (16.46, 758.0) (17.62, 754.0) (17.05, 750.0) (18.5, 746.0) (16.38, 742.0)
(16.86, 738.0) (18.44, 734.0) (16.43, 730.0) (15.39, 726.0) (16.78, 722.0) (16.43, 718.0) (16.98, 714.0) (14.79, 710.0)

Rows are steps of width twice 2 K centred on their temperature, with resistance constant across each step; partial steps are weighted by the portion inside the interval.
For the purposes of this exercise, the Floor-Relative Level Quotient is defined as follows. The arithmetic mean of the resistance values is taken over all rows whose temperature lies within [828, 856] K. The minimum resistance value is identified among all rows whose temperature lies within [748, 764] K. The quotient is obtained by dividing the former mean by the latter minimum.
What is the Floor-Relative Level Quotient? 1.02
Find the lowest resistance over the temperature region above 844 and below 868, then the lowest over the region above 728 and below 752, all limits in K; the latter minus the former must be 1.0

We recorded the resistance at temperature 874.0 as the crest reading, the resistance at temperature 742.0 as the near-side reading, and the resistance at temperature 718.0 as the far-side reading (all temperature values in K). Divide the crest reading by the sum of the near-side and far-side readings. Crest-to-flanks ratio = 0.520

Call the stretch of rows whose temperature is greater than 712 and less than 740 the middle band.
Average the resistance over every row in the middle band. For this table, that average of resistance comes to 16.8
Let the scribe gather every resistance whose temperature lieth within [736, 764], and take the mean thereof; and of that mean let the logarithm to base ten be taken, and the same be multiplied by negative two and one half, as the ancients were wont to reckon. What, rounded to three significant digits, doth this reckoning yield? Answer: -3.08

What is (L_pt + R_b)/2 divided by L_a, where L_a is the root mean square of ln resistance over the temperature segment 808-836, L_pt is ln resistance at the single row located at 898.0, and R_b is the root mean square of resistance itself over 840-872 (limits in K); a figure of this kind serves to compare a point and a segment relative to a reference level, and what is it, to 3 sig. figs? 3.50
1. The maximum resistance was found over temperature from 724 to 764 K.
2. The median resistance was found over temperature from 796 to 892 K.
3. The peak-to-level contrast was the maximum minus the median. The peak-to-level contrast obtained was 2.2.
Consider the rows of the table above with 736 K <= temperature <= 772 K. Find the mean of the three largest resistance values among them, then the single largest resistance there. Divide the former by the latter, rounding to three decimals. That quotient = 0.958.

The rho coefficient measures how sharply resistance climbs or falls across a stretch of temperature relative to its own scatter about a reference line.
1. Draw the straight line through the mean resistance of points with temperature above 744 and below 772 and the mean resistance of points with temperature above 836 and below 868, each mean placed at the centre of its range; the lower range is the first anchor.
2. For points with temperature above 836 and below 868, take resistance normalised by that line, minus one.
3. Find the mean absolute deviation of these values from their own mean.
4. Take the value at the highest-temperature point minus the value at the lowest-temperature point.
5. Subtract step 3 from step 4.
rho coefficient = -0.11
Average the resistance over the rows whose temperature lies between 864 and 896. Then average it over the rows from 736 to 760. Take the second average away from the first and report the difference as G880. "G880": -0.7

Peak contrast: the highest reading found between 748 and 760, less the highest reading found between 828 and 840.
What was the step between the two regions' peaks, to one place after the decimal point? 1.0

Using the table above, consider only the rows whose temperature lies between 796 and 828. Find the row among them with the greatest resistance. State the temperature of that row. 802.0 K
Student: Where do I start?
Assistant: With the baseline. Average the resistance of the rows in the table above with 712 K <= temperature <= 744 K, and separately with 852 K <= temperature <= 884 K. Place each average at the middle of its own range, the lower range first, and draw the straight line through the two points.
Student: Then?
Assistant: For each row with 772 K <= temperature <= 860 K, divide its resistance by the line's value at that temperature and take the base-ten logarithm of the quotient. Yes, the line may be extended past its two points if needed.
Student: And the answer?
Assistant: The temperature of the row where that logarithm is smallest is 826.0 K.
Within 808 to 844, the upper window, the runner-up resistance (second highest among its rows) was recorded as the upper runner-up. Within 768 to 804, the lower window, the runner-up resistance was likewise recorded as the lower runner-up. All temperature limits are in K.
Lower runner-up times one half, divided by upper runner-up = 0.502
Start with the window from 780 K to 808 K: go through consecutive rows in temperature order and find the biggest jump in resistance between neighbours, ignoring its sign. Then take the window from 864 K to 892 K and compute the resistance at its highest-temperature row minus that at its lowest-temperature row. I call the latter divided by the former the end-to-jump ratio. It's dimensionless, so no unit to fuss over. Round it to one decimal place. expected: 1.0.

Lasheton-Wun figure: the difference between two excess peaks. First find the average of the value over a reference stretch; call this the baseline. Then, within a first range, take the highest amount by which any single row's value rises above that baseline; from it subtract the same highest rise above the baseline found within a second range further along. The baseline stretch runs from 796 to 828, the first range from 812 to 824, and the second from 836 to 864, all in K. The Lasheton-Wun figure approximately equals -2.6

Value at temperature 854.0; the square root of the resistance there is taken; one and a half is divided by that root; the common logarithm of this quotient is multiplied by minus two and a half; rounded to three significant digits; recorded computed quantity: 1.08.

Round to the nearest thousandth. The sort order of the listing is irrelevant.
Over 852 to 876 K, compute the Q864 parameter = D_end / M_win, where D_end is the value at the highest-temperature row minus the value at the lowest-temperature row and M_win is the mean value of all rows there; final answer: 0.037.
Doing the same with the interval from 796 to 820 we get -0.052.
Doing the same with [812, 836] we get 0.076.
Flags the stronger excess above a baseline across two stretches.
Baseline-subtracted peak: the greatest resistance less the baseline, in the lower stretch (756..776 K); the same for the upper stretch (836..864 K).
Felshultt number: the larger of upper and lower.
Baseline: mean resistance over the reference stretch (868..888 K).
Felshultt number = 1.2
